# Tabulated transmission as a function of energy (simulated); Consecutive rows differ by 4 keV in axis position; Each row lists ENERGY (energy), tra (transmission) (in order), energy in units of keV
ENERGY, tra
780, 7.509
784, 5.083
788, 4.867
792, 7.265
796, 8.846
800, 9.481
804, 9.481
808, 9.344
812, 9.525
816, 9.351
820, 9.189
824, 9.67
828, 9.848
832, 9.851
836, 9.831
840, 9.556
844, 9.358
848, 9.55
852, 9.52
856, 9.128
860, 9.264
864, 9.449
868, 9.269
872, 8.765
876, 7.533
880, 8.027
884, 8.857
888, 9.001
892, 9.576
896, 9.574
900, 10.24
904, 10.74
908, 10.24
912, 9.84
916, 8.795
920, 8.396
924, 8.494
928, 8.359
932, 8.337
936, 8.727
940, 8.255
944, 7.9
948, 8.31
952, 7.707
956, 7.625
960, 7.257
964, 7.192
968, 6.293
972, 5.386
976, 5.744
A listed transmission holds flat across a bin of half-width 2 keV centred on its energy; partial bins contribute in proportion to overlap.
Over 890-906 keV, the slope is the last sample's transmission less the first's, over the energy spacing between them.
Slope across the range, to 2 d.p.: 0.10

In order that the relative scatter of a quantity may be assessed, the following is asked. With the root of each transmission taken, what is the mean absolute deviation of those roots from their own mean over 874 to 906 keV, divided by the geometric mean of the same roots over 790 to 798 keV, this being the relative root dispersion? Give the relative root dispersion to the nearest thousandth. 0.049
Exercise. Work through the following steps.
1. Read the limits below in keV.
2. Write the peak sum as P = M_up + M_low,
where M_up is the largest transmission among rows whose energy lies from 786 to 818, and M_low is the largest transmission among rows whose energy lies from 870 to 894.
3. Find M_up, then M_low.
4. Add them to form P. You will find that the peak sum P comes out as 19.1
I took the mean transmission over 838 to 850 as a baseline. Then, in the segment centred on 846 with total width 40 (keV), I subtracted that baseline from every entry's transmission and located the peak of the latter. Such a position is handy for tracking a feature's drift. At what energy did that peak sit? 832 keV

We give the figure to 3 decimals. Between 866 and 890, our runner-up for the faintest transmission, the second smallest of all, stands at 8.027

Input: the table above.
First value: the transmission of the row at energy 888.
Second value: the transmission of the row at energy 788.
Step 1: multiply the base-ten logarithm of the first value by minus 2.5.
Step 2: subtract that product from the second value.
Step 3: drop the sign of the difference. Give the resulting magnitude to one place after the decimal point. 7.3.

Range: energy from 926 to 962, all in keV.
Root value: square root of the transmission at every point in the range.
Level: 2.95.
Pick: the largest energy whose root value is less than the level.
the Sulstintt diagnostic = 960 keV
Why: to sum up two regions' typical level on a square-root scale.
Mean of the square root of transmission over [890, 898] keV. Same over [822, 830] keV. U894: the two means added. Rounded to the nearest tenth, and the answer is 6.2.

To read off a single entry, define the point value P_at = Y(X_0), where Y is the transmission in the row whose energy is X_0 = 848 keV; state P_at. 9.55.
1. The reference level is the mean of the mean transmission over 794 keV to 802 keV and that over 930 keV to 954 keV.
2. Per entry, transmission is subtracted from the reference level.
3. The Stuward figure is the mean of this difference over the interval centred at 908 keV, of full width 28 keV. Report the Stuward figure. -1.00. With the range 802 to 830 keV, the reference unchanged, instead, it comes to -0.80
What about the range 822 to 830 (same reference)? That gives -1.07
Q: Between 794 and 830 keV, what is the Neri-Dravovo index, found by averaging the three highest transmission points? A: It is 9.7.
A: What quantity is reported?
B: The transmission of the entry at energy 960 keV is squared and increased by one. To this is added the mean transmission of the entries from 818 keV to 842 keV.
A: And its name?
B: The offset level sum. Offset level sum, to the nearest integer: 63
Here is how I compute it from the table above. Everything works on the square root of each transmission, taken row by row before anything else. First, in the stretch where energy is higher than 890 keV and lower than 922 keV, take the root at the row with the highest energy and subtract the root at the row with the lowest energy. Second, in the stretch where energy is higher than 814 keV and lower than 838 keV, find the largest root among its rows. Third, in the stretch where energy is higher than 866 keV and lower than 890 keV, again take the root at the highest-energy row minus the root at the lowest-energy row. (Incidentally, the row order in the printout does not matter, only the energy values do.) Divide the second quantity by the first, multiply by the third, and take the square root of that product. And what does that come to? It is 0.8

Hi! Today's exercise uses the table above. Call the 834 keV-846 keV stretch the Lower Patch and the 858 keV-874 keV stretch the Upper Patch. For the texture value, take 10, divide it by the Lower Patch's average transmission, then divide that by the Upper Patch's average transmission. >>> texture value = 0.114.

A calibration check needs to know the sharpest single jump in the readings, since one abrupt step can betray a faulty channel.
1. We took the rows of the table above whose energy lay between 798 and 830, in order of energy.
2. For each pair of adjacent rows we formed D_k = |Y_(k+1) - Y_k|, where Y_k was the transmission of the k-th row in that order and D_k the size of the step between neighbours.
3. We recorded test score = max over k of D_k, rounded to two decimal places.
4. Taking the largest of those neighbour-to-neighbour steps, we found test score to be 0.48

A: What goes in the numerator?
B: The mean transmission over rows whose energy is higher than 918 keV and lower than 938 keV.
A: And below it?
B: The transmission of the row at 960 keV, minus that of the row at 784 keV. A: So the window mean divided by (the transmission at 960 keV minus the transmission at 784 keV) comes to 4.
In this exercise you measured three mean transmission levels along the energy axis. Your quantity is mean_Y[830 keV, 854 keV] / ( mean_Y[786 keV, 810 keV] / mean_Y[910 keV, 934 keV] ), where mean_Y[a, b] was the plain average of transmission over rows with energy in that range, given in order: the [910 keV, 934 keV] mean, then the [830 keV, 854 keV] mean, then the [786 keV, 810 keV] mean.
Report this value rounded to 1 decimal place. 10.2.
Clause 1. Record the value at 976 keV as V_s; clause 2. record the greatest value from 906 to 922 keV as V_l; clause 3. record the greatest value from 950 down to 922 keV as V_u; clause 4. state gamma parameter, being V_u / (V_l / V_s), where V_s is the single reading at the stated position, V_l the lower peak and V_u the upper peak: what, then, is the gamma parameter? 4.9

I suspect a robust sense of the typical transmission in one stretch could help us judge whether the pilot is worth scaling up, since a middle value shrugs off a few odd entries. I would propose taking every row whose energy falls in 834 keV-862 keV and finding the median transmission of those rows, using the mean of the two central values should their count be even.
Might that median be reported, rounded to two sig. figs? 9.5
